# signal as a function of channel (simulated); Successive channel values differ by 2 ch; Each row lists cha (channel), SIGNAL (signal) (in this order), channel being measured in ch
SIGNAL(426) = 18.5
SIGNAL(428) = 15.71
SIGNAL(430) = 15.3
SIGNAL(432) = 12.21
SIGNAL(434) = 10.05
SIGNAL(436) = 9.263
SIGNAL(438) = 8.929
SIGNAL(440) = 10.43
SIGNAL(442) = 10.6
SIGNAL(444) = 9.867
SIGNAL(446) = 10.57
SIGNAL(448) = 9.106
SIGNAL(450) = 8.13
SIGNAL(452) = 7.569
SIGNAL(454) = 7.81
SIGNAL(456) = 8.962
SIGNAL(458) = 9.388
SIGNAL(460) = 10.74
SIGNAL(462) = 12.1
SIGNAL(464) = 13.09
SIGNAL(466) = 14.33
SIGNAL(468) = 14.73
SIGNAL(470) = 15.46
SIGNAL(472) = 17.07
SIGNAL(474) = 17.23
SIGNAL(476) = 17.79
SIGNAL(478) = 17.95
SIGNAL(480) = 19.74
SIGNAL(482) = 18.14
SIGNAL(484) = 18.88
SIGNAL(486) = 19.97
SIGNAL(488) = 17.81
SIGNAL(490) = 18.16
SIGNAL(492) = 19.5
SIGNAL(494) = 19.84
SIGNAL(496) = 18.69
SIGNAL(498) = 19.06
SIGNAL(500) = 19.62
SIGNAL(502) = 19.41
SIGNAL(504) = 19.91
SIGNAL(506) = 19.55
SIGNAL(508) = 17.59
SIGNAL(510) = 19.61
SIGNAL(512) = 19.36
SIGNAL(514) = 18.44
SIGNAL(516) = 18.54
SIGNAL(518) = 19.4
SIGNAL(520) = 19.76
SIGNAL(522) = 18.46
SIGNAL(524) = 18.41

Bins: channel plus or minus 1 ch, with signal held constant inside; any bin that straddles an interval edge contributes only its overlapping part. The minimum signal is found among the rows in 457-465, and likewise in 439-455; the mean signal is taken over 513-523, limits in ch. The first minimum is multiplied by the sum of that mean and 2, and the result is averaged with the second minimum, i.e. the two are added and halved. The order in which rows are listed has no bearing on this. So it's 102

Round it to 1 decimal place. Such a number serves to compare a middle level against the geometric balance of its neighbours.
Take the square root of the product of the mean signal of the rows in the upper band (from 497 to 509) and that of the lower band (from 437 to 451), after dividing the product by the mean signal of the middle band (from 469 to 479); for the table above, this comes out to 3.3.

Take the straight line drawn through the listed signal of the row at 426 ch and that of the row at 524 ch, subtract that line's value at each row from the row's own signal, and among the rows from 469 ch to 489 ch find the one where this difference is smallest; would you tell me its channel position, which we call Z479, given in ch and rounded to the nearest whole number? 470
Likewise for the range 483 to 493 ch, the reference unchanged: 488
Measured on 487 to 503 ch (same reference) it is 488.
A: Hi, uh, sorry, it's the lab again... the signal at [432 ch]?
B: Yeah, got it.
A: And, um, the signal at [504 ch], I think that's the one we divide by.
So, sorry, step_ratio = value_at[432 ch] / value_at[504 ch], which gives 0.6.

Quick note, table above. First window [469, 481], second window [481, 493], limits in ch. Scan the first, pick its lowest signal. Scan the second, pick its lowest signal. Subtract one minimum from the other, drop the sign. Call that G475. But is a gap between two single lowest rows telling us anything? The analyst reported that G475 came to 2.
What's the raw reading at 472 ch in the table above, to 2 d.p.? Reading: 17.07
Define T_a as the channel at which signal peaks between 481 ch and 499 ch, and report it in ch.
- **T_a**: 486 ch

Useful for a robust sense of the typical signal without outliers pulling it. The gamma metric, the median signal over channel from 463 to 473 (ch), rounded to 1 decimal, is 14.7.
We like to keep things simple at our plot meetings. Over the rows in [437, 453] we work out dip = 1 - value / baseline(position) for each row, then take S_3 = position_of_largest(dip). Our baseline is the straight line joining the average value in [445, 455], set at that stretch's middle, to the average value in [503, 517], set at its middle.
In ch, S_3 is 452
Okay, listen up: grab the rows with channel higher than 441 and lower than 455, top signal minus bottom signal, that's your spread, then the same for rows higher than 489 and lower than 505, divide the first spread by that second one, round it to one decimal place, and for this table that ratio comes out 1.7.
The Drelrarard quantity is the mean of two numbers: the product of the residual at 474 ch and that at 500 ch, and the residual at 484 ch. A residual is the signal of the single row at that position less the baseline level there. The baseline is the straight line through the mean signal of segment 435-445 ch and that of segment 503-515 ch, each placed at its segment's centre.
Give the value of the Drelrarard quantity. 4.1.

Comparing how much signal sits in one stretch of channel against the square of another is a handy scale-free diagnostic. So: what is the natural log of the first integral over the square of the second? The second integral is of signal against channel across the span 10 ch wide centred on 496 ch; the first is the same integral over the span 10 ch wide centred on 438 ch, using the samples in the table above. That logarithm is -5.94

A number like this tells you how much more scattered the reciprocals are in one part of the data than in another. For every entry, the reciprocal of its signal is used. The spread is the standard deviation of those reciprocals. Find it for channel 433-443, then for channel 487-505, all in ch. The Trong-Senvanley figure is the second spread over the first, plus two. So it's 2.3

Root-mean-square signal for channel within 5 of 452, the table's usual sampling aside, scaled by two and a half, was 21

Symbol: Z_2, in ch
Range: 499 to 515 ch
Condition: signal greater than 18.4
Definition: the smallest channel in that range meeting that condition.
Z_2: 500 ch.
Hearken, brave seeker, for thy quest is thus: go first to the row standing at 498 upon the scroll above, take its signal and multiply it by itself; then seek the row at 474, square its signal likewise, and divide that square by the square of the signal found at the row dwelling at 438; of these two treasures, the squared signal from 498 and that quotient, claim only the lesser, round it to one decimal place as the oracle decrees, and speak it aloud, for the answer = 3.7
